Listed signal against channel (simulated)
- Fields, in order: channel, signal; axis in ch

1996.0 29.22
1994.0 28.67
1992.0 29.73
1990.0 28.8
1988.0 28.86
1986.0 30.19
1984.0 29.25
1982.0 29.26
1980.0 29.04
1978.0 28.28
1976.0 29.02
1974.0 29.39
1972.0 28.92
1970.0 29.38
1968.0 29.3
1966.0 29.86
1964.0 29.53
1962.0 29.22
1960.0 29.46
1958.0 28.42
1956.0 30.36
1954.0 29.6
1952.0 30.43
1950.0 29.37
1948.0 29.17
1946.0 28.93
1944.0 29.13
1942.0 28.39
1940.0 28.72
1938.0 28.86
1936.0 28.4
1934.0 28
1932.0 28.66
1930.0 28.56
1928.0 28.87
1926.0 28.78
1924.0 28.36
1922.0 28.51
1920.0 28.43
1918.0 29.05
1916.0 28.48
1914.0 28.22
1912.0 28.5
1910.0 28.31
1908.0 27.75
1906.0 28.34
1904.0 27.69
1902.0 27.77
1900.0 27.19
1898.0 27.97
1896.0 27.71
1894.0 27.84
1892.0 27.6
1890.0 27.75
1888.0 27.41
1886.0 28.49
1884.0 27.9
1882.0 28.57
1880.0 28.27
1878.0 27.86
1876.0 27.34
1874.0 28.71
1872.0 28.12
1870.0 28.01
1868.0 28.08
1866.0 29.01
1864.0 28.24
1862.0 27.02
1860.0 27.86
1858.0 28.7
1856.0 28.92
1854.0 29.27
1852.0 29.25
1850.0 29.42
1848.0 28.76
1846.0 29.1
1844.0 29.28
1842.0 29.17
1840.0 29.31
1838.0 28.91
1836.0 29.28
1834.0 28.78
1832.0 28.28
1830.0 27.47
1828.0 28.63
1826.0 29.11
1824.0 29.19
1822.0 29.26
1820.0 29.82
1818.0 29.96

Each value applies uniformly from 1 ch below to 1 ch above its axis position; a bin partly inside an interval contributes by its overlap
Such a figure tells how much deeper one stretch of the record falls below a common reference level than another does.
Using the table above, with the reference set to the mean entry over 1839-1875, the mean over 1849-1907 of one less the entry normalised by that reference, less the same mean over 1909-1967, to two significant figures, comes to 0.027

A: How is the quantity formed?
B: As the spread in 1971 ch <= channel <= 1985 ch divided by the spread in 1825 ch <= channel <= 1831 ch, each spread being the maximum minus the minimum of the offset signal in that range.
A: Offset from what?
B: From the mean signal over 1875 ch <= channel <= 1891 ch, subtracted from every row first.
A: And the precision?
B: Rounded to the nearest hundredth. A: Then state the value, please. 0.68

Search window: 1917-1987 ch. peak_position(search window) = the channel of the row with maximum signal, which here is 1952.0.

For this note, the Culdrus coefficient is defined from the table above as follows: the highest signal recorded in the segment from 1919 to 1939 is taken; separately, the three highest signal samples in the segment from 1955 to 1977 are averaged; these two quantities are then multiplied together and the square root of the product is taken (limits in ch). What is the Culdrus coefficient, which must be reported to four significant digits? 29.39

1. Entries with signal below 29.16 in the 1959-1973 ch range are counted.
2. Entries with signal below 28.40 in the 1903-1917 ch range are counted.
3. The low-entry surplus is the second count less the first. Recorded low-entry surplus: 4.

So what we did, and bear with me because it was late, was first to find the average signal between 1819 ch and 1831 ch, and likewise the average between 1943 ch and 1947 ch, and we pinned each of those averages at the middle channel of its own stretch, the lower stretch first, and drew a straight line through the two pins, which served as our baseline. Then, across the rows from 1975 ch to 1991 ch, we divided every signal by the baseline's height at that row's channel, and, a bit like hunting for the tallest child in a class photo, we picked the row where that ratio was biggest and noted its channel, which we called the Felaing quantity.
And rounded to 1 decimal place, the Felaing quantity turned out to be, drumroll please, 1986.0 ch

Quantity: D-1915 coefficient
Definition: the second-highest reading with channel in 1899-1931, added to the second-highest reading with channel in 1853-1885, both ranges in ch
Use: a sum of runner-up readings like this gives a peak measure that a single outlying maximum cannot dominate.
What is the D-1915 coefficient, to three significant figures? 57.9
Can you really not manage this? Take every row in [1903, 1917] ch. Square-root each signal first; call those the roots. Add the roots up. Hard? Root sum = 37.2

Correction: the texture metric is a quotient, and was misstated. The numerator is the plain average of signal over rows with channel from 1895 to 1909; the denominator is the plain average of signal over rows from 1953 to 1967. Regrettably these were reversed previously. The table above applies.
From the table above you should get 0.94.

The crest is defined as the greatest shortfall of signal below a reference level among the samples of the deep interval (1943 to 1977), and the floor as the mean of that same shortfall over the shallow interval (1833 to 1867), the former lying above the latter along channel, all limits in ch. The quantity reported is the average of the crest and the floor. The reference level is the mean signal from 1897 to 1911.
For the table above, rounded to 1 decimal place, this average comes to -0.8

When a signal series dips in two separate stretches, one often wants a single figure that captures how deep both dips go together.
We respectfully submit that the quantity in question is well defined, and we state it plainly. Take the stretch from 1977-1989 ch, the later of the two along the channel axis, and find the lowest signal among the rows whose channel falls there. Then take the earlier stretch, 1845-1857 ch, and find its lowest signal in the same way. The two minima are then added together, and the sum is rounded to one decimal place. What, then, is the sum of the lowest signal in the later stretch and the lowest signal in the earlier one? 57.0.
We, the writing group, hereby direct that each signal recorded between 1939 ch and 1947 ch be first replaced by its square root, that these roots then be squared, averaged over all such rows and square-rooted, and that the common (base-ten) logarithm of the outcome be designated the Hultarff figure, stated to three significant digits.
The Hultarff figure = 0.730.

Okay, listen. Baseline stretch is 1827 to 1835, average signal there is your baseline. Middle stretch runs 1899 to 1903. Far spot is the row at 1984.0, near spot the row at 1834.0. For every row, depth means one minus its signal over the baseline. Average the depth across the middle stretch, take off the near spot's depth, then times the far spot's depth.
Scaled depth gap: -0.0016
